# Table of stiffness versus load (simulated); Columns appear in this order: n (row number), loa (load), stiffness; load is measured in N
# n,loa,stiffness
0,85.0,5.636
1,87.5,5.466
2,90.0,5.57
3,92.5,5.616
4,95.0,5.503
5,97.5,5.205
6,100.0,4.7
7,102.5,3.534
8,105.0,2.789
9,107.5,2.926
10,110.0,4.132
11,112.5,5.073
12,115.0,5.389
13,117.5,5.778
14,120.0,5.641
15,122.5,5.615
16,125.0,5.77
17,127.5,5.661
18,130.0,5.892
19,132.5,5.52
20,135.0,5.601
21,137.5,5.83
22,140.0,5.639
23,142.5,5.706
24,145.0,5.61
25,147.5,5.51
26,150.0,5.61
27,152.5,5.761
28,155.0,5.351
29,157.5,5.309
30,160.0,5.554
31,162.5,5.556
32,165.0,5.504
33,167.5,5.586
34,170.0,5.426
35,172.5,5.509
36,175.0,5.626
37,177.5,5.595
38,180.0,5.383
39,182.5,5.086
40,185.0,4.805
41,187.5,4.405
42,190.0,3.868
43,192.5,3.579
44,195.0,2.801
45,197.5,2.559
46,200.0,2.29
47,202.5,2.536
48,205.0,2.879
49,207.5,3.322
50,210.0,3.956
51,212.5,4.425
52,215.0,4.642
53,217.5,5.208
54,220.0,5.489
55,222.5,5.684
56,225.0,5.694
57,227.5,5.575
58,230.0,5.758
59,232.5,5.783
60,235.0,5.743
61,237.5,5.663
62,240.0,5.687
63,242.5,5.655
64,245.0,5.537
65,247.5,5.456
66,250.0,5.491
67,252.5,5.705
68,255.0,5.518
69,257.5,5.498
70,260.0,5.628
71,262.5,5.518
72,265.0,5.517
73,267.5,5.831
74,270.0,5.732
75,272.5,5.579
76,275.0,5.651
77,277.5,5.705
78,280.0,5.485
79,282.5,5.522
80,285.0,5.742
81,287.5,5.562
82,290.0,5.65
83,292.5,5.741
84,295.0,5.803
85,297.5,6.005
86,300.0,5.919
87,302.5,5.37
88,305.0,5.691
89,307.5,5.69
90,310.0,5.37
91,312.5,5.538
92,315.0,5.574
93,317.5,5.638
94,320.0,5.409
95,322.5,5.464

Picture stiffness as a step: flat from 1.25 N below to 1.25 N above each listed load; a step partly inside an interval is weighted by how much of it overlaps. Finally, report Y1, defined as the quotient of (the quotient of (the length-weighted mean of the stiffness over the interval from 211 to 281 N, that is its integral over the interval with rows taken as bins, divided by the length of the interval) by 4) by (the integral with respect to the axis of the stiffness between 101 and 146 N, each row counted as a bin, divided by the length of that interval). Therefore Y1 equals 0.270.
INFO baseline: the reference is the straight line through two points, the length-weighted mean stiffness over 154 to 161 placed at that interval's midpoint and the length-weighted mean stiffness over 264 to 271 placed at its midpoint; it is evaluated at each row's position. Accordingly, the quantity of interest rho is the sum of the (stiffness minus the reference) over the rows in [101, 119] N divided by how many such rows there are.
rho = -1.0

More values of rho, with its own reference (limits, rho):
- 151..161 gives 0.1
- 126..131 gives 0.5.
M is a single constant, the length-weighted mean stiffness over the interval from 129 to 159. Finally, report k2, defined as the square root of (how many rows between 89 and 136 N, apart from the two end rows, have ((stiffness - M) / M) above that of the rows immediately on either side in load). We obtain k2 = 2.00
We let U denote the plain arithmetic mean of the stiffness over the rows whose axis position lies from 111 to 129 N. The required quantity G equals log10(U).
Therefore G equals 0.745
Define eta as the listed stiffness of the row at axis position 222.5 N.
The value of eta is 5.684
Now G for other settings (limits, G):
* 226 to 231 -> 0.753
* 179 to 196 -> 0.631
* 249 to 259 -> 0.745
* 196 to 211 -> 0.466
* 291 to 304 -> 0.761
